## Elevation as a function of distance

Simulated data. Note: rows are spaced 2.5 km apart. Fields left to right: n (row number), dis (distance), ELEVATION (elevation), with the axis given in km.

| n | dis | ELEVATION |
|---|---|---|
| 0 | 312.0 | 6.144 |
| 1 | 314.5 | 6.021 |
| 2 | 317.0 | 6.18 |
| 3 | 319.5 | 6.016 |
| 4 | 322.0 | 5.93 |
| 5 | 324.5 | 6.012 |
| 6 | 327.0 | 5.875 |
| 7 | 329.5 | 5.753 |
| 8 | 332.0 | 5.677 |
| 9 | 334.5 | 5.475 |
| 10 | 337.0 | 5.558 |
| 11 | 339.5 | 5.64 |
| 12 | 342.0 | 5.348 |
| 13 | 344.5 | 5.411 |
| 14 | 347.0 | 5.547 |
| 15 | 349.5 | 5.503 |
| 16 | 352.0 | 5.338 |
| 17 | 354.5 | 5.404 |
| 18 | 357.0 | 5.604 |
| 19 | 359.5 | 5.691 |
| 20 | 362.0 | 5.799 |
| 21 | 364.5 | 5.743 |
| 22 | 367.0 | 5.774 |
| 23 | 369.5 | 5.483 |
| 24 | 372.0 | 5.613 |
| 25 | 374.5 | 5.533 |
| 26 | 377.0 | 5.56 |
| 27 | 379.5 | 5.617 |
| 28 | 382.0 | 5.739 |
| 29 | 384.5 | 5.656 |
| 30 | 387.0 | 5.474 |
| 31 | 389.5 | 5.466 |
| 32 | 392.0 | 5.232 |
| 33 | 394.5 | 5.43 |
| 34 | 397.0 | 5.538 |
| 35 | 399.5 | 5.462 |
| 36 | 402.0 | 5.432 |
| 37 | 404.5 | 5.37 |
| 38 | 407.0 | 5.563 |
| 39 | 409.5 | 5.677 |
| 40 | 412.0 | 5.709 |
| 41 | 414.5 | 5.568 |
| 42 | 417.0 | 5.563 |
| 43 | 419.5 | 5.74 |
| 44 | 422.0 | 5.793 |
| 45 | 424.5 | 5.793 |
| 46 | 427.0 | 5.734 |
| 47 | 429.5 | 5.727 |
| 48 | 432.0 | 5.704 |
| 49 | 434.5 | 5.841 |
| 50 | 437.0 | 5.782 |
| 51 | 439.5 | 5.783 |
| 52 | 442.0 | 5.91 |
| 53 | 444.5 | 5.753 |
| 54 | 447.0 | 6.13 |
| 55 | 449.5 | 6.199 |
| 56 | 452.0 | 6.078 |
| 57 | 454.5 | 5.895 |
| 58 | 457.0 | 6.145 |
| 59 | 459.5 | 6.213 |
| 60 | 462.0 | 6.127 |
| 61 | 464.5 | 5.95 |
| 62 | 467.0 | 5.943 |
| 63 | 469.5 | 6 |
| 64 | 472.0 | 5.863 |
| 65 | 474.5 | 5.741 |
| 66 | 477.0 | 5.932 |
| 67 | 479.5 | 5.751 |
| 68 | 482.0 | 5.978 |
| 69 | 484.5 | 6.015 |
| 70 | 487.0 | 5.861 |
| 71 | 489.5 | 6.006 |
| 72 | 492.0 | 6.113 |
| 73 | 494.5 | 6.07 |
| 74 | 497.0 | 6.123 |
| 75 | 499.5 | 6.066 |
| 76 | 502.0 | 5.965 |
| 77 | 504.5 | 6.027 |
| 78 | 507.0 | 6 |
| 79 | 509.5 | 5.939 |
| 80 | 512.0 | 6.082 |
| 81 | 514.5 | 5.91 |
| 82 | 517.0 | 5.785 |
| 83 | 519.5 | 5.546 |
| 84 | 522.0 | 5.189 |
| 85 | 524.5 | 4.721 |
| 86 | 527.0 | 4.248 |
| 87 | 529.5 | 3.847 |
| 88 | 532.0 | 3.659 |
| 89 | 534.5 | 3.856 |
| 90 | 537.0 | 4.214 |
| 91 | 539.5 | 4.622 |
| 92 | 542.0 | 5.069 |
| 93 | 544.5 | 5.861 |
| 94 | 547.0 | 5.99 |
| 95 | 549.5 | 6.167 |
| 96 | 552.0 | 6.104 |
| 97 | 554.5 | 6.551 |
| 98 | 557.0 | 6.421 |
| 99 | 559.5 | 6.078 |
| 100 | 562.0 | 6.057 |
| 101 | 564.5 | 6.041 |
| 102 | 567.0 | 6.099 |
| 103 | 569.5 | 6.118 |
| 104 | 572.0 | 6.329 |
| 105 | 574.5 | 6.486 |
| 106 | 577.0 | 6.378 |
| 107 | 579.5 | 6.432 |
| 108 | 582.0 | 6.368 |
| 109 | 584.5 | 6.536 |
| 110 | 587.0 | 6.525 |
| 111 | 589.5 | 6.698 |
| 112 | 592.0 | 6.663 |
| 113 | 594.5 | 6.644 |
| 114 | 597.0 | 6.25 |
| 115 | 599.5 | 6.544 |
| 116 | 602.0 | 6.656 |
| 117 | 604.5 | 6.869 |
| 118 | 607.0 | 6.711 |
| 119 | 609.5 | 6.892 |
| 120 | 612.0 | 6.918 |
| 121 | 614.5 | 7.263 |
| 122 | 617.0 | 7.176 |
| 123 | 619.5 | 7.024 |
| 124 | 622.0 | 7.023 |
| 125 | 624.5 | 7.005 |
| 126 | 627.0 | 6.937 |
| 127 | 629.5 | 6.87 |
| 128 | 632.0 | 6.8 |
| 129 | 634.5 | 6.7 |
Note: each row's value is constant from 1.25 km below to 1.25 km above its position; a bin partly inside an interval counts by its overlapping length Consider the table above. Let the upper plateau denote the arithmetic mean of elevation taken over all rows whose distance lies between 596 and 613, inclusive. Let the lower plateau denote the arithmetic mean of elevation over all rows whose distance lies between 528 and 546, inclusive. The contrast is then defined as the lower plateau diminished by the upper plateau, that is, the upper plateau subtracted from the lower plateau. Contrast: -2.2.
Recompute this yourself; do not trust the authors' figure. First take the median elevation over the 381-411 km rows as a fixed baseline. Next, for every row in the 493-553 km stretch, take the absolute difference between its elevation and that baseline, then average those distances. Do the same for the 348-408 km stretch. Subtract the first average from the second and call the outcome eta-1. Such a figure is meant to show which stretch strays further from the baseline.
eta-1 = -0.60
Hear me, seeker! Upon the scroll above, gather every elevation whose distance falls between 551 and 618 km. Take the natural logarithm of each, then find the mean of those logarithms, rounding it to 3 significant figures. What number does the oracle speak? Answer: 1.87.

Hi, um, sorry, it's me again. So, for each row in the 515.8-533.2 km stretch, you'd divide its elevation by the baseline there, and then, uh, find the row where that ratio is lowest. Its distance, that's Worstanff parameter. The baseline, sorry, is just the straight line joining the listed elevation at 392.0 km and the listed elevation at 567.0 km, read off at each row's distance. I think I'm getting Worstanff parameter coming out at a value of 532.0 km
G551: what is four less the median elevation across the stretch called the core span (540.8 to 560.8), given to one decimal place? -2.1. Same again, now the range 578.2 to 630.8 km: -2.7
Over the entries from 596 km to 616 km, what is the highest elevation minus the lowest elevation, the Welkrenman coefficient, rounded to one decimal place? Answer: 1.0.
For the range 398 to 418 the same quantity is 0.3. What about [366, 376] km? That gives 0.3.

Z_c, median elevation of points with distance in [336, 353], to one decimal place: 5.5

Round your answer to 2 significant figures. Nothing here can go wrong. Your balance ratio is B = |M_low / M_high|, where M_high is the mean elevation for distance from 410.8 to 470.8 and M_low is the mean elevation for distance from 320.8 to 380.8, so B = 0.96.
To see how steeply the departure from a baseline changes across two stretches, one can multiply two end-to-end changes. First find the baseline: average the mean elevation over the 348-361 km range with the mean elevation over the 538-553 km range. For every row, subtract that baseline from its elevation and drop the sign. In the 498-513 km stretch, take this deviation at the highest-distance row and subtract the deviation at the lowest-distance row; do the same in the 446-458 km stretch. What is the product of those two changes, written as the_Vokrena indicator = 0.00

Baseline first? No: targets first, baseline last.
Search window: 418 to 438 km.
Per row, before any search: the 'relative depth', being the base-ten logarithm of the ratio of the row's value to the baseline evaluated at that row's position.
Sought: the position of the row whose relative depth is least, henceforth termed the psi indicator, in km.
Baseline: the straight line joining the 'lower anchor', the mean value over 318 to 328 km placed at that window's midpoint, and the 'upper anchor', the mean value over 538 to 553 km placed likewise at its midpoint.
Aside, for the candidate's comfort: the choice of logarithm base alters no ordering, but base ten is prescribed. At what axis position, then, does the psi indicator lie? 432.0 km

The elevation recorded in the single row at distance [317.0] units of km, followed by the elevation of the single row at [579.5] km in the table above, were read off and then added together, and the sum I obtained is 12.6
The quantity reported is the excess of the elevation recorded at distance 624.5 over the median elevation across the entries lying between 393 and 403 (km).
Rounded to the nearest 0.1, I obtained 1.6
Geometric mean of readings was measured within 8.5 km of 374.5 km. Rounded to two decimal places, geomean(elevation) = 5.62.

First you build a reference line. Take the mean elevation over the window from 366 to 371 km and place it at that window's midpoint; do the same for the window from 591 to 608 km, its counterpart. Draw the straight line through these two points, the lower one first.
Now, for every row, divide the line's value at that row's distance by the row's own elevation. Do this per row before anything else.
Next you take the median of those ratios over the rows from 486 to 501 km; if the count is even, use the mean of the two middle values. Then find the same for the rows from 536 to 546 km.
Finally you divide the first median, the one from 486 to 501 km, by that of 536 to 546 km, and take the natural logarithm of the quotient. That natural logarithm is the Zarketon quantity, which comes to -0.26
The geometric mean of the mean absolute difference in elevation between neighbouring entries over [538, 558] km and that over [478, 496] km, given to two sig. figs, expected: 0.19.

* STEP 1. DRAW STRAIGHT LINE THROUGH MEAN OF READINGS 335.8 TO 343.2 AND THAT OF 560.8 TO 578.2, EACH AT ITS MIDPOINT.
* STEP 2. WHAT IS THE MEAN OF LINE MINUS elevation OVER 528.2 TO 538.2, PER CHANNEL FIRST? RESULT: 2.21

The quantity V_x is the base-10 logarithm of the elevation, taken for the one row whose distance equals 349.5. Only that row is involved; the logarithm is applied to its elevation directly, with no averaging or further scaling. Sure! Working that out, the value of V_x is 0.741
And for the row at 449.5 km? 0.792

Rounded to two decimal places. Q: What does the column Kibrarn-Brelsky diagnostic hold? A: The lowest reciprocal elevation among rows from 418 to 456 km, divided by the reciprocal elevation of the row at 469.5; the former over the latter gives 0.97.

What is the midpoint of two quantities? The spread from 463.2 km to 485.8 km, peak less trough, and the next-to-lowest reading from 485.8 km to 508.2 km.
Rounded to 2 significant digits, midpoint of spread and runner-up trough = 3.1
